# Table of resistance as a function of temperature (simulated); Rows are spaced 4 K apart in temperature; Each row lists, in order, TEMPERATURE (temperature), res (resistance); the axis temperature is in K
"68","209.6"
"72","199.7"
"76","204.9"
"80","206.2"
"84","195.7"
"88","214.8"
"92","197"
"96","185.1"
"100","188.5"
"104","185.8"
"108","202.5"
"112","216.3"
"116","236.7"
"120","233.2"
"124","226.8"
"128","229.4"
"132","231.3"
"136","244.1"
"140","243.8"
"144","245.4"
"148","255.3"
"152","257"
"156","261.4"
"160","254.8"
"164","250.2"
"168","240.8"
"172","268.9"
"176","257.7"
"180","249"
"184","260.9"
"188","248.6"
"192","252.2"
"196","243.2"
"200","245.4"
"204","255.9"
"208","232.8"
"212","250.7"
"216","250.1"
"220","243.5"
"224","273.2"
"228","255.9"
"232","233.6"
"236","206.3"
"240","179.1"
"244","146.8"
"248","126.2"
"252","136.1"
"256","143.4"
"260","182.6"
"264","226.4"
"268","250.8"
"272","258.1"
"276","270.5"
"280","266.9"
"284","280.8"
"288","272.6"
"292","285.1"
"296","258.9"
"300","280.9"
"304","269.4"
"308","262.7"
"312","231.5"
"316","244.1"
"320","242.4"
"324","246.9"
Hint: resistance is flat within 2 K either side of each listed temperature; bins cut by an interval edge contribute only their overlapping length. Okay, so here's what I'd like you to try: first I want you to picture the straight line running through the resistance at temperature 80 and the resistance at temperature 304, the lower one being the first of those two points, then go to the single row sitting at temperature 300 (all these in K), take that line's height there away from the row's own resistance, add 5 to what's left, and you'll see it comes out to 18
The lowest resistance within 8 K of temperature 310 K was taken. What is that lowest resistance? 231.5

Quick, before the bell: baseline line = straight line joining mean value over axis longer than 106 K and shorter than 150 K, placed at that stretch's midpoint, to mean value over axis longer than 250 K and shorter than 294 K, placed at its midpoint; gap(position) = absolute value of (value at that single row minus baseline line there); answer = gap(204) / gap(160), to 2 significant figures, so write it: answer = 1.0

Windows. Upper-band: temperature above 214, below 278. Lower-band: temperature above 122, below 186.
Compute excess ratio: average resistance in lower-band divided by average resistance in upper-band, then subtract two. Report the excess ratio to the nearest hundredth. -0.82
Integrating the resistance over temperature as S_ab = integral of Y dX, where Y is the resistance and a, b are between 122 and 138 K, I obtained 3726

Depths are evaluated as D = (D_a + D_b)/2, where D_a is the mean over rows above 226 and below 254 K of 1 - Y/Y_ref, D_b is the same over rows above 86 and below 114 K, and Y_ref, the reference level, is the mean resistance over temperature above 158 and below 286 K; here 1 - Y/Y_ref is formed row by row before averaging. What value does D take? 0.18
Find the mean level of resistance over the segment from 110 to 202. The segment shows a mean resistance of 246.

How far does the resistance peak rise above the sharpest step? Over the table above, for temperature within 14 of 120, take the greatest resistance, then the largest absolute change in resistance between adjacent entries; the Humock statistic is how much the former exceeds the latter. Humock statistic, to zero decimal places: 216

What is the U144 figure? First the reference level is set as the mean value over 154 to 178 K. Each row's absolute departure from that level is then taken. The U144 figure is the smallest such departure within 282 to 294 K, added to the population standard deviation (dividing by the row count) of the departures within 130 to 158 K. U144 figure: 24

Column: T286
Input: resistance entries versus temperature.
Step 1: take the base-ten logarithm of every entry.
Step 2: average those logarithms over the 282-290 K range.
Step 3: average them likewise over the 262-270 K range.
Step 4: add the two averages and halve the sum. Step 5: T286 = 2.410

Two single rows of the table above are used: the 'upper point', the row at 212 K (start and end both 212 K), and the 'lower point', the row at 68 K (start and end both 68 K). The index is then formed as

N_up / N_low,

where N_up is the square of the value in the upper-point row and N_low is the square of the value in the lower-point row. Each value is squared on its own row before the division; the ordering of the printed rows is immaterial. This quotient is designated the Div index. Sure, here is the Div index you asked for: 1.4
